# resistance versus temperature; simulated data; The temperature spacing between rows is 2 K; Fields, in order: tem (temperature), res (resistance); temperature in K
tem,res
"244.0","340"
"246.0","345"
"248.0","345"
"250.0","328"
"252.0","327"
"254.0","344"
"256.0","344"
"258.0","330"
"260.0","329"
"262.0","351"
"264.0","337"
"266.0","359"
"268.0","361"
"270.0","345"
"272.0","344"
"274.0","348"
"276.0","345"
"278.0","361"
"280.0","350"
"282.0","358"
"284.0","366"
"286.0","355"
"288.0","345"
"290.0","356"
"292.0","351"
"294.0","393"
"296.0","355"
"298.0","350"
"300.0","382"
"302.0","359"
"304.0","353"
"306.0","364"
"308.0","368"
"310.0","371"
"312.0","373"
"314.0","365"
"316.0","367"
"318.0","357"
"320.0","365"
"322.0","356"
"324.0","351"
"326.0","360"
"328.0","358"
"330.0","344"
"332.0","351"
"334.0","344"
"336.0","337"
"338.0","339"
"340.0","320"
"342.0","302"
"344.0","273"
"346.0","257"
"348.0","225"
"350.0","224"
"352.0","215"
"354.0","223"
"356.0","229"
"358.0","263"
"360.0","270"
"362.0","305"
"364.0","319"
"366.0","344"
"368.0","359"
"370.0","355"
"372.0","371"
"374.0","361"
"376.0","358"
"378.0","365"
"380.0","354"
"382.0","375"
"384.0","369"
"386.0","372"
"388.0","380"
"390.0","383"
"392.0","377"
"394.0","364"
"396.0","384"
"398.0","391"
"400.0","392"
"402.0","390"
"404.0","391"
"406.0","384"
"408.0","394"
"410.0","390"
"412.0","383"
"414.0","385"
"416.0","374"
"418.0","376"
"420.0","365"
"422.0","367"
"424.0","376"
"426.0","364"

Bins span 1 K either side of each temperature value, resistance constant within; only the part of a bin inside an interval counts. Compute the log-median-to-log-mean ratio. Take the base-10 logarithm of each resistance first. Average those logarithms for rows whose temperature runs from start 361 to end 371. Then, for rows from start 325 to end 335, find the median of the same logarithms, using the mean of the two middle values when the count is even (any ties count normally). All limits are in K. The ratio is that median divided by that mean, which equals 1.01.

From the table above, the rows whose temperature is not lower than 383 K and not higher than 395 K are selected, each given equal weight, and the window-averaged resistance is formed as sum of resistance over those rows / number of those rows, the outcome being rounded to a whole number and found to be 374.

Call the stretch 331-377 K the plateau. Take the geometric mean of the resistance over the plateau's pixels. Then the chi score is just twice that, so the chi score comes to 594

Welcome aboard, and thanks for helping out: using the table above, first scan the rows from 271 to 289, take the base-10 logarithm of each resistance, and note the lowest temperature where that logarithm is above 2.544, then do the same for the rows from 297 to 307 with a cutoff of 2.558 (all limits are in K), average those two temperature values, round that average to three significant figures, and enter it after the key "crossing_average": 289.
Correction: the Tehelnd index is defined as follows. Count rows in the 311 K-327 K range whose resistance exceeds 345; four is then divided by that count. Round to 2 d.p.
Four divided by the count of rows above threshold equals 0.50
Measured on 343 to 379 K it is 0.67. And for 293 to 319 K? 0.31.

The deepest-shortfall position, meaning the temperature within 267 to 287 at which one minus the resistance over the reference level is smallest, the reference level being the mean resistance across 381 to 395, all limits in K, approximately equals 284.0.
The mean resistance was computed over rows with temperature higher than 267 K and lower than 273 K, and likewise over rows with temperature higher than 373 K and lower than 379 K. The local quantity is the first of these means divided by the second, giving 0.97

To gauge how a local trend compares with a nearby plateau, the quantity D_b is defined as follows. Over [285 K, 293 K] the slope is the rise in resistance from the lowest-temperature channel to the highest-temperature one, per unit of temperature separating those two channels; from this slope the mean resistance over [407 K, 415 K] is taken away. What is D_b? -389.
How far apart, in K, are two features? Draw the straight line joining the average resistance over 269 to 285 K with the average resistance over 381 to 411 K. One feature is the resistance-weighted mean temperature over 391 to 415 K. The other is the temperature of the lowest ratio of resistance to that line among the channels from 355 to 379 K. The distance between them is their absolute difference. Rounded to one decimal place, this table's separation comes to 47.1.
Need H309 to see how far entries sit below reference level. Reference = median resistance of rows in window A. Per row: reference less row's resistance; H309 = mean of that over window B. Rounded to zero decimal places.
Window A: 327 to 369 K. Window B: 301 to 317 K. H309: -60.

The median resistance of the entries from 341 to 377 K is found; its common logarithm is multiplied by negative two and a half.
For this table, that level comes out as -6.15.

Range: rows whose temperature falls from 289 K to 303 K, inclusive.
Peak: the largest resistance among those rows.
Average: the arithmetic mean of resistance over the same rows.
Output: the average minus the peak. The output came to -29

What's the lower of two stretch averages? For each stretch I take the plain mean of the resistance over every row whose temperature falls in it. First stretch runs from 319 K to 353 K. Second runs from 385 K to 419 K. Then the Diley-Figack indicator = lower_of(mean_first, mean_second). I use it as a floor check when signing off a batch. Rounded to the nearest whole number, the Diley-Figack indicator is 313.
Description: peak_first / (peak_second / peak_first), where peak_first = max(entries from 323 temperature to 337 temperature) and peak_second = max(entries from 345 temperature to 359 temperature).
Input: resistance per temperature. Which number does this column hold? 493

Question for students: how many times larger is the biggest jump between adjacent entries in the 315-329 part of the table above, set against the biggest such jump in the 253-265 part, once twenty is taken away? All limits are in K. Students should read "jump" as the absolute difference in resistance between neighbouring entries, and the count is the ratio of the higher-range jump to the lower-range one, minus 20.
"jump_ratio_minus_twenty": -19.55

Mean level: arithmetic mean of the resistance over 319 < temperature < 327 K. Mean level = 358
